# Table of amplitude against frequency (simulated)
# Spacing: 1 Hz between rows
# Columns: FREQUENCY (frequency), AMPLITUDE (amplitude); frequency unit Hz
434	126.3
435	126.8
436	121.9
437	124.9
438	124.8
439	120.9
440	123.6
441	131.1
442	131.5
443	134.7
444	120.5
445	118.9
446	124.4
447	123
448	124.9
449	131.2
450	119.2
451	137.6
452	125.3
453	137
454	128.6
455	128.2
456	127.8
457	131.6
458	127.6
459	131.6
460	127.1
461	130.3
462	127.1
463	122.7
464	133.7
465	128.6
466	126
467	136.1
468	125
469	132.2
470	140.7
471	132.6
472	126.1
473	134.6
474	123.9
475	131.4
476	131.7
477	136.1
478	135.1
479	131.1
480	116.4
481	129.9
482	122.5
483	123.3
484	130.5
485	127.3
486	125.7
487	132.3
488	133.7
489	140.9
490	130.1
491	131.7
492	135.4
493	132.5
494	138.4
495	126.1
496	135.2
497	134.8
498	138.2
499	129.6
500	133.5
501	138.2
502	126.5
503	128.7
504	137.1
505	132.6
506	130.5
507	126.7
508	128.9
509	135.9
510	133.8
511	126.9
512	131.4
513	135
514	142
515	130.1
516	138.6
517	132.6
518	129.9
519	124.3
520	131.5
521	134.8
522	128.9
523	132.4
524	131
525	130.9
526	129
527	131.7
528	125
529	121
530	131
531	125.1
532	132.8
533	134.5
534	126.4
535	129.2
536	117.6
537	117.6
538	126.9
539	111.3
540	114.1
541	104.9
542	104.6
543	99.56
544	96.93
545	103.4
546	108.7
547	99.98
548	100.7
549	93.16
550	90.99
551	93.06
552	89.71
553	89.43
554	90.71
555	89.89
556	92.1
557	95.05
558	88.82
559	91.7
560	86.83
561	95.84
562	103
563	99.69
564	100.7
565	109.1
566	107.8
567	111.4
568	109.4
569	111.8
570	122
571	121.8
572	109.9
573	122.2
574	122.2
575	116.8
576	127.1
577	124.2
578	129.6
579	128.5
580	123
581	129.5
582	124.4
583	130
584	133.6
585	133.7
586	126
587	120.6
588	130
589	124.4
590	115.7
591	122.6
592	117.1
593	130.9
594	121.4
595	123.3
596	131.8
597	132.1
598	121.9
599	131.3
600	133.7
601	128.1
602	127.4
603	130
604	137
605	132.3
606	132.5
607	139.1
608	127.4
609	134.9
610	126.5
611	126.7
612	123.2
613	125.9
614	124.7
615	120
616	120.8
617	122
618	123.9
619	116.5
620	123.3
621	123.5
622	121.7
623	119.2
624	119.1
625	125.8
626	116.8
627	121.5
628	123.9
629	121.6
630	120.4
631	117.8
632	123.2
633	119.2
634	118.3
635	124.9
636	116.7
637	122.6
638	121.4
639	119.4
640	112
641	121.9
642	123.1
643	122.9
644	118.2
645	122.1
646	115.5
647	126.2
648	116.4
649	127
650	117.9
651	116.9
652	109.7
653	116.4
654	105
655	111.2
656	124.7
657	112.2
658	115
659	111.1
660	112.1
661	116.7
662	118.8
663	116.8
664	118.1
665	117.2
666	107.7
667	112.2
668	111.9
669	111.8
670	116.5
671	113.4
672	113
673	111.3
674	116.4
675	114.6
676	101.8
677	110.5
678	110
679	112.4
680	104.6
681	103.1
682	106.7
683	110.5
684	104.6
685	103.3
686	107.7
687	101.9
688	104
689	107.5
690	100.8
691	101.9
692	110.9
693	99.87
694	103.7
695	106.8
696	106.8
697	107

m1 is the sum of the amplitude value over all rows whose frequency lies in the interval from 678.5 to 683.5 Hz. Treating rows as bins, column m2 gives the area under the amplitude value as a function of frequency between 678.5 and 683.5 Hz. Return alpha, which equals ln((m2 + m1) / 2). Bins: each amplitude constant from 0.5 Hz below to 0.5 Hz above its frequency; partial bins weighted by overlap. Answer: 6.29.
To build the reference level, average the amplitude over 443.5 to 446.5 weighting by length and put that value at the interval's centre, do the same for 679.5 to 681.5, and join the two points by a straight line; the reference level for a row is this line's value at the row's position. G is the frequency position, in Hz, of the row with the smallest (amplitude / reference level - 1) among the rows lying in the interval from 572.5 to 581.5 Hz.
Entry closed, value 575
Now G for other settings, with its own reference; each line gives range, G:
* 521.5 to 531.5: 529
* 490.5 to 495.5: 495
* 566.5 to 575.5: 568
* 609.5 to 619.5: 619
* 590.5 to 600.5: 592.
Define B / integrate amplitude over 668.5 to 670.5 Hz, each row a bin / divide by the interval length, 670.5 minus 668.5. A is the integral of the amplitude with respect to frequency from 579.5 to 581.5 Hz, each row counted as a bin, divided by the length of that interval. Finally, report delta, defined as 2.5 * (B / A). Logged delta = 2.26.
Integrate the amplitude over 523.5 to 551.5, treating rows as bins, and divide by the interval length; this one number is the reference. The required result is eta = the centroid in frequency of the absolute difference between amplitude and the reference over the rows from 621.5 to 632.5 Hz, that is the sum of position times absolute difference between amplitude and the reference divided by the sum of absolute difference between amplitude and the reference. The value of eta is 627.1 Hz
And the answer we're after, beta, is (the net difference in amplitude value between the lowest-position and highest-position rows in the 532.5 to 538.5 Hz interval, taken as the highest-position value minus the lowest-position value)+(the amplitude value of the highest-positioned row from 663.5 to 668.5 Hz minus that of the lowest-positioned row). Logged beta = -14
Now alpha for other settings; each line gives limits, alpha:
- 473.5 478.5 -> 6.49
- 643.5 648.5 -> 6.39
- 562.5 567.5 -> 6.27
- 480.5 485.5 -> 6.45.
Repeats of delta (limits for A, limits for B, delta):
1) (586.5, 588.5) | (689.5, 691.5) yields 2.02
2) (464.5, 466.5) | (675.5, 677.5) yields 2.08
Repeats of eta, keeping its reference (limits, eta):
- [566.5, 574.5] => 570.8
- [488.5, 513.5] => 500.5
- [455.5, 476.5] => 466.4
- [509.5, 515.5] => 512.6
